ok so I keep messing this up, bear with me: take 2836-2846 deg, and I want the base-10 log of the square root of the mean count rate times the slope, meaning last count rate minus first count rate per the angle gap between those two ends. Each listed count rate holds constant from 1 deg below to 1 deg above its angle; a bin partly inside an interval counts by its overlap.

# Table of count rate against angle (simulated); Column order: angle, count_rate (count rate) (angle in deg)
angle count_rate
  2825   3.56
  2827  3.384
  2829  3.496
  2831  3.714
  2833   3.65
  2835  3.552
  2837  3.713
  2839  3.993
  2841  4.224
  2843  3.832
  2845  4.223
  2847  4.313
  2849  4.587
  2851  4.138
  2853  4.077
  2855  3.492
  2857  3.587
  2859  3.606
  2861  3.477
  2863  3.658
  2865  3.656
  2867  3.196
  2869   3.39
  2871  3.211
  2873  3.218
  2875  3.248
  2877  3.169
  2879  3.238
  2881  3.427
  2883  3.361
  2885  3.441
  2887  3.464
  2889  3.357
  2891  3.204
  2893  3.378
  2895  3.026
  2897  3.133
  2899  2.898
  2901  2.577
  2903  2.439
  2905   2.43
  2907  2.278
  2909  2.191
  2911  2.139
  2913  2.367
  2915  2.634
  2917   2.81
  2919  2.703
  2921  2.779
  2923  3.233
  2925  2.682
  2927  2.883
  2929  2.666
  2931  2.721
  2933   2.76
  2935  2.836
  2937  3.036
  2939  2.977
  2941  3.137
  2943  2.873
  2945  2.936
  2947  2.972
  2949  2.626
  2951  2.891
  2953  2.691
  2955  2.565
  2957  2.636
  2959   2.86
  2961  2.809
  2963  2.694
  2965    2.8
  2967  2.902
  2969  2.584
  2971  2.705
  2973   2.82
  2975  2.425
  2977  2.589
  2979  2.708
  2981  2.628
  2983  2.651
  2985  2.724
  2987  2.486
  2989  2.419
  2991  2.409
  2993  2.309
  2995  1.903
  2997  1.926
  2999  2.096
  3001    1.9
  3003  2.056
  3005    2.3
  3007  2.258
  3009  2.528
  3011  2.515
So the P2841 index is -0.30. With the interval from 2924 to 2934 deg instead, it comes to -0.79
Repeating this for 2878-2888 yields -0.51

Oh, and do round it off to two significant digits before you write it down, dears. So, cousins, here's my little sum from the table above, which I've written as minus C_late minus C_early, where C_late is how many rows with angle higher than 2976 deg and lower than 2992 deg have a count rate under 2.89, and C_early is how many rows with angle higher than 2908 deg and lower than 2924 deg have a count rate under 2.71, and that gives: -13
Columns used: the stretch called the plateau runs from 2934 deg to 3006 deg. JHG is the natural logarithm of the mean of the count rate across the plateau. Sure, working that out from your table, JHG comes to 0.96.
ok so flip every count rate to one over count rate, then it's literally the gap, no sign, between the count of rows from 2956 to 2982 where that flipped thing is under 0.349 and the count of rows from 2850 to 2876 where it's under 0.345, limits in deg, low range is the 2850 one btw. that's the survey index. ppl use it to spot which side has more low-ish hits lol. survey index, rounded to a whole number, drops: 12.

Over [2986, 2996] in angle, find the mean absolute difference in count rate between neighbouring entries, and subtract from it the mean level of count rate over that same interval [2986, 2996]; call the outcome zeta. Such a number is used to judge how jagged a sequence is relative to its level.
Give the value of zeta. -2.2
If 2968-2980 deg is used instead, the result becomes -2.5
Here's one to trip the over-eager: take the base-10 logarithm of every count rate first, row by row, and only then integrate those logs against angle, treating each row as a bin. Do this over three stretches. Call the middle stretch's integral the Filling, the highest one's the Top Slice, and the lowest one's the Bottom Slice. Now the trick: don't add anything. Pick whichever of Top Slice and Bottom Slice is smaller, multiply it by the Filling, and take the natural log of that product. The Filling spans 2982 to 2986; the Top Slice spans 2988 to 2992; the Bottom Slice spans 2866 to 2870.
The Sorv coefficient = 0.97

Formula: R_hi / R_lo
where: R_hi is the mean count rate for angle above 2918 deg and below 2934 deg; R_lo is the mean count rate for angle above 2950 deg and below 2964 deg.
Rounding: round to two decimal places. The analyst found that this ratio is 1.02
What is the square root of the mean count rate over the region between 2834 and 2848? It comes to 1.99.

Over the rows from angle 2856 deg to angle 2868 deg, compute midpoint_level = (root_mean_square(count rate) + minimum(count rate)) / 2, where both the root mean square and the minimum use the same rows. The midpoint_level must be 3.4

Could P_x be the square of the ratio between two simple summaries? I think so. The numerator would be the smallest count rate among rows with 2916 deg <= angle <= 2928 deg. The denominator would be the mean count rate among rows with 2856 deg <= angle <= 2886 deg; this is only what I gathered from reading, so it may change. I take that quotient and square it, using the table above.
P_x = 0.63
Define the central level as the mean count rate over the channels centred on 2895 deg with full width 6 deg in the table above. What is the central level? 3.2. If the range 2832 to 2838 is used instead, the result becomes 3.6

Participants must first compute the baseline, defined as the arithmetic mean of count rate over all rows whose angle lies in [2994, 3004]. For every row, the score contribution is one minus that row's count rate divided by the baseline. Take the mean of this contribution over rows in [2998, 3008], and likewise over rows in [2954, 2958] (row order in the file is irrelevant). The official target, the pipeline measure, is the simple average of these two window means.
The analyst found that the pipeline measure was -0.195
